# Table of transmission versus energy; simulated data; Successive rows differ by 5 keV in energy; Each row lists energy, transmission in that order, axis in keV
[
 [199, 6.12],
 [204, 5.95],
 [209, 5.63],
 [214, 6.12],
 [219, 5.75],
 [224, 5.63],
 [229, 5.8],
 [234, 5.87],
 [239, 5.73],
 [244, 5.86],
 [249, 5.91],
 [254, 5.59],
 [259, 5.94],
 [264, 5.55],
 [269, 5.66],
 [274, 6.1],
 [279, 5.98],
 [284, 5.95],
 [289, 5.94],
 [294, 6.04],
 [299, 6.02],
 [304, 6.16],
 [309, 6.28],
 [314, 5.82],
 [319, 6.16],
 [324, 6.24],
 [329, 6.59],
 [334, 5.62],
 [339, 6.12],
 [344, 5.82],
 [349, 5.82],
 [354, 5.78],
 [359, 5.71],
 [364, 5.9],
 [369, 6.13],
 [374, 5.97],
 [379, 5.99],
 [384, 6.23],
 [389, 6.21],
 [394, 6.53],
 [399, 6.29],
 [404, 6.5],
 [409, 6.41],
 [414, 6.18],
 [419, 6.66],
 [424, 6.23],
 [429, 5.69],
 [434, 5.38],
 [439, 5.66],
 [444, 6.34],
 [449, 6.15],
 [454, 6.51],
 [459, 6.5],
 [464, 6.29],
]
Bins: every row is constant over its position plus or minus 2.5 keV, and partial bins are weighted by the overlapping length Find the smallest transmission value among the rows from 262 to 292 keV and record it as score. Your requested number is 5.55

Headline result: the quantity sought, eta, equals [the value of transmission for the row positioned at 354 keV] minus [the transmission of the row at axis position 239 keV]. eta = 0.05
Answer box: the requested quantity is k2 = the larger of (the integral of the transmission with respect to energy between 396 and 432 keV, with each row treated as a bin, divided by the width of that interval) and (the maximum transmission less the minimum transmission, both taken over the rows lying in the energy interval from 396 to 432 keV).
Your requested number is 6.27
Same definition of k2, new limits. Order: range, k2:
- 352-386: 5.96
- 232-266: 5.78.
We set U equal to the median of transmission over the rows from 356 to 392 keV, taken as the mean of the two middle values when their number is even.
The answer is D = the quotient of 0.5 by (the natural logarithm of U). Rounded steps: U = 6.0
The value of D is 0.279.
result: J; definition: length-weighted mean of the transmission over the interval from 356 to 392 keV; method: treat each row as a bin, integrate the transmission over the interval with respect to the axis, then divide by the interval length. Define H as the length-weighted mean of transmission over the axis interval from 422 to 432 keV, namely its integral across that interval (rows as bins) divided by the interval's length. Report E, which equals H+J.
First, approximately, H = 5.92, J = 6.0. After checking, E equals 11.9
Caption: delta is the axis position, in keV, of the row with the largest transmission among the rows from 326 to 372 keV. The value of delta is 329 keV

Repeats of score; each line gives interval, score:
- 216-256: 5.59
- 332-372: 5.62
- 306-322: 5.82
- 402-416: 6.18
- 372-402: 5.97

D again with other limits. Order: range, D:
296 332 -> 0.275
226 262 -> 0.283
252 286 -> 0.281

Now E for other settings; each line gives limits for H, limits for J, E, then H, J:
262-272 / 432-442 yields 11.2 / 5.63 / 5.6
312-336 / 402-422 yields 12.5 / 6.10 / 6.4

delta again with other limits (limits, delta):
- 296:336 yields 329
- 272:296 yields 274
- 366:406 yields 394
